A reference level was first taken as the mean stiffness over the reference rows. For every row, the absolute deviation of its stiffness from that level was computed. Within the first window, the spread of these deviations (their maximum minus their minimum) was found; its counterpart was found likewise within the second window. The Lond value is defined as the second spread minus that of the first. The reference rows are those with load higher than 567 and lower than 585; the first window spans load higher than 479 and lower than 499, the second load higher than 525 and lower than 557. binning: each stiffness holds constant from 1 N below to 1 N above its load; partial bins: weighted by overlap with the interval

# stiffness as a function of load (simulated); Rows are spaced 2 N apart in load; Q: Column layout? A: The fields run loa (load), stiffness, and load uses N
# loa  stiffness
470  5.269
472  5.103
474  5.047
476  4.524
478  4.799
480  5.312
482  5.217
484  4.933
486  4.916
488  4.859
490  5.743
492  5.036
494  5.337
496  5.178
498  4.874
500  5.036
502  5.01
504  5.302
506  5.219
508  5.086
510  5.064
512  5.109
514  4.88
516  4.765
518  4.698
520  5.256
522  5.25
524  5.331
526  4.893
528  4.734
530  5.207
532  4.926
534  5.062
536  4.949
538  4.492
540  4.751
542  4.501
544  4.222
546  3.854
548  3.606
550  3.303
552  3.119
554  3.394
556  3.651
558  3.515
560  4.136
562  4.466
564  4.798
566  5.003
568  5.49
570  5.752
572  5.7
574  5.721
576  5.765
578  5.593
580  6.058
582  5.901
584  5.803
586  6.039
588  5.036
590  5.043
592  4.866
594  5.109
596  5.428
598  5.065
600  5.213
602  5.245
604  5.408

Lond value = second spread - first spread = 1.2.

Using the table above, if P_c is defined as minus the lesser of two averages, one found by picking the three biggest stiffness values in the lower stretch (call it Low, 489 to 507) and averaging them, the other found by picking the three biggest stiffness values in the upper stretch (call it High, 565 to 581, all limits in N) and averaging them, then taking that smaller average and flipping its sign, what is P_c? -5.46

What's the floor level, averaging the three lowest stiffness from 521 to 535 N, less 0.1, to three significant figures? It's 4.75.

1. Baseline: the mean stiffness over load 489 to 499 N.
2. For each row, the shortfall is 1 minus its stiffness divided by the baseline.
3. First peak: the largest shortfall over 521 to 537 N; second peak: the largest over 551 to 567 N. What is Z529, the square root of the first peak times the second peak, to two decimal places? 0.20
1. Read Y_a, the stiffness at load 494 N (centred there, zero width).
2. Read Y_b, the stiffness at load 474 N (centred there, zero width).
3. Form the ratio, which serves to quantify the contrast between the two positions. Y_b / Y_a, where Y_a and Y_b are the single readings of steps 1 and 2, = 0.946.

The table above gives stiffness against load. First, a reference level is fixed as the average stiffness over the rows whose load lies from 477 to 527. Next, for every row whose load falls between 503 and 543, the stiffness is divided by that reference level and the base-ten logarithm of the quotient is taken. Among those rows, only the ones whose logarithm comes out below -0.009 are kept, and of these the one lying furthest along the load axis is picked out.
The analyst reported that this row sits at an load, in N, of 542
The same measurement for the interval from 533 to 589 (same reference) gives 564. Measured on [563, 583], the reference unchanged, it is 564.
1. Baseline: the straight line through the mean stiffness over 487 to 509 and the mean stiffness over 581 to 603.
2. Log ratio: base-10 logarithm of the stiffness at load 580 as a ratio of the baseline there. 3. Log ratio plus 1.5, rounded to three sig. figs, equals 1.56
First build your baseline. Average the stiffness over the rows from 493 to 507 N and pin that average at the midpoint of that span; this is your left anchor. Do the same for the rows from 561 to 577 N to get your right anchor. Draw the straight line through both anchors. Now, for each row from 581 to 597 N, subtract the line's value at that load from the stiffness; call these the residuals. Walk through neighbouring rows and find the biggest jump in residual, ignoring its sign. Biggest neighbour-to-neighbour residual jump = 1.0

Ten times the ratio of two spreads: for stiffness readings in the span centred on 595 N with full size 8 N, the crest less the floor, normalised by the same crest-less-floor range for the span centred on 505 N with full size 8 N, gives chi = 19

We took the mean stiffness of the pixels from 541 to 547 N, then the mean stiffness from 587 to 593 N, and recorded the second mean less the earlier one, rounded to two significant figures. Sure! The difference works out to 0.79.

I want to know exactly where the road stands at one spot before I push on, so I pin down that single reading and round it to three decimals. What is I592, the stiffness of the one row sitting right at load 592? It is 4.866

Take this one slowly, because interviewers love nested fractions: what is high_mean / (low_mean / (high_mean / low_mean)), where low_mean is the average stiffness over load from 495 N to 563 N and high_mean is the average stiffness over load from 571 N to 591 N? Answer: 1.5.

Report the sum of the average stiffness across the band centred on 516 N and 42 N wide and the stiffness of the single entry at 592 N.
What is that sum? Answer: 9.9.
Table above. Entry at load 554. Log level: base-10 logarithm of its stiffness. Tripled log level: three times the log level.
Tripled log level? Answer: 1.59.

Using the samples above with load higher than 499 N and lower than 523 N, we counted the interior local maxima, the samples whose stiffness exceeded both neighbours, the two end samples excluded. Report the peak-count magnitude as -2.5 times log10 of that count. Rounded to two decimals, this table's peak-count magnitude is -1.19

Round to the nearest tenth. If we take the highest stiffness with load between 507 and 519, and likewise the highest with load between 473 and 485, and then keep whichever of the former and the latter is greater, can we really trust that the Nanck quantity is 5.3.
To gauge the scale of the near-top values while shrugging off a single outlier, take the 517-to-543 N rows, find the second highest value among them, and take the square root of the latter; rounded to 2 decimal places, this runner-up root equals 2.29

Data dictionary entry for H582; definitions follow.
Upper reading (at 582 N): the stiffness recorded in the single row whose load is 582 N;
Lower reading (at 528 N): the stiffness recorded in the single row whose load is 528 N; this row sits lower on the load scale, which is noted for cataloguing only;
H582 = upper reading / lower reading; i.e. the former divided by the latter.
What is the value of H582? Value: 1.25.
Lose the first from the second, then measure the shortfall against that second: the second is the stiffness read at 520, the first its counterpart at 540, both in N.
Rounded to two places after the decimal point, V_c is 0.10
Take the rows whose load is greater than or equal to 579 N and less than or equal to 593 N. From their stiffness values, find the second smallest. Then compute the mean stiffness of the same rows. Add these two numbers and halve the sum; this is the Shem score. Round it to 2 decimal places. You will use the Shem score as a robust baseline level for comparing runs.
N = 5.29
